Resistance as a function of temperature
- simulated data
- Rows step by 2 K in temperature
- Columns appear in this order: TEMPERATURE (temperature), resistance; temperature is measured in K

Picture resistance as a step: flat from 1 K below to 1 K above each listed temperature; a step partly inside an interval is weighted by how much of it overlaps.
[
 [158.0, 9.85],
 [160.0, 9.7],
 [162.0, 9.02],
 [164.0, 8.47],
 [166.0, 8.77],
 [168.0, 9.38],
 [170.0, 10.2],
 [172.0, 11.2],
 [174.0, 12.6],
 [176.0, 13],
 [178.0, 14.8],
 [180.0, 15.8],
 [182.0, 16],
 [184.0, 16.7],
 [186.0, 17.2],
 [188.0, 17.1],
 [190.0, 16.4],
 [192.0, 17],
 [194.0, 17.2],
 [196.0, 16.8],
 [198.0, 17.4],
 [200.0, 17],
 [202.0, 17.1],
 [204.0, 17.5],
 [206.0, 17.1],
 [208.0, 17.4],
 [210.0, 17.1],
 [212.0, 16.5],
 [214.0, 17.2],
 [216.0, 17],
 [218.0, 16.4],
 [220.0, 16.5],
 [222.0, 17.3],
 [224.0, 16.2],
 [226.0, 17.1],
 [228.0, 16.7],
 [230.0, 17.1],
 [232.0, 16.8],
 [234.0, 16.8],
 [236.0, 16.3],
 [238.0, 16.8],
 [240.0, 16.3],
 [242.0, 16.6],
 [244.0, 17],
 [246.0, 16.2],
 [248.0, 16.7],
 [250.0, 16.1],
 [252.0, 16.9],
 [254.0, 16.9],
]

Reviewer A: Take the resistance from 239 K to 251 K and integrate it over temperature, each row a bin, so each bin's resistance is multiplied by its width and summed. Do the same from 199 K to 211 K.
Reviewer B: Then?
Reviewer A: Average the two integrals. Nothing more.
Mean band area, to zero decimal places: 202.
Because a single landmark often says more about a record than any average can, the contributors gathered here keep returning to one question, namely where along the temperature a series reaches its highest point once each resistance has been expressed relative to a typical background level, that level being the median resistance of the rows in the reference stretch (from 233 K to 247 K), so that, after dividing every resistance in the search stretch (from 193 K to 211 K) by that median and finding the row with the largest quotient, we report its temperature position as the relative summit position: 204.0 K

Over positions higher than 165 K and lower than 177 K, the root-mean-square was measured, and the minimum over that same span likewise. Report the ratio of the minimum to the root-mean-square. 0.799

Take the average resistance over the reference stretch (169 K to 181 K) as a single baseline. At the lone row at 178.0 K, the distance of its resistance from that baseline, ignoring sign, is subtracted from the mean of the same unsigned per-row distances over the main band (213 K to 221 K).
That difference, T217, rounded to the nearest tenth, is 2.0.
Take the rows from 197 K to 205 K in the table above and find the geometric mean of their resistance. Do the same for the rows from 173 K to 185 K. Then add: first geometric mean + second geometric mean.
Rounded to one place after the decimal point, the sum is 32.0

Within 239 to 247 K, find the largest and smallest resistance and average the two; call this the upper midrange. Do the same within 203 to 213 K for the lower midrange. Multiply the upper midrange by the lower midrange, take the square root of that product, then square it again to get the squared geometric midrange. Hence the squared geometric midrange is 282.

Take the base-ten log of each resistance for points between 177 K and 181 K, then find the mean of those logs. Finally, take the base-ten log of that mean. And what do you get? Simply 0.0735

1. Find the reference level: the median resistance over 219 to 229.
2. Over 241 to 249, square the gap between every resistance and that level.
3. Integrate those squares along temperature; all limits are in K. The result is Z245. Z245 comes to 0.7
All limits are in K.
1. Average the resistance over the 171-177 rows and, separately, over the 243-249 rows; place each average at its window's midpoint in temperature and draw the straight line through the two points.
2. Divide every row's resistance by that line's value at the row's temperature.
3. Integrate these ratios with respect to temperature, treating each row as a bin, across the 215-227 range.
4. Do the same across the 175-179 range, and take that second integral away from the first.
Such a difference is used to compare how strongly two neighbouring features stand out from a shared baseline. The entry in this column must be 9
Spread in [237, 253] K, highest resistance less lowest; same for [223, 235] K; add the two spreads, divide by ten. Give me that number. 0.2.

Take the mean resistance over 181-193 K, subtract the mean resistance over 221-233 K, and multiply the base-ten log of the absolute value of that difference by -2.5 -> 2.2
